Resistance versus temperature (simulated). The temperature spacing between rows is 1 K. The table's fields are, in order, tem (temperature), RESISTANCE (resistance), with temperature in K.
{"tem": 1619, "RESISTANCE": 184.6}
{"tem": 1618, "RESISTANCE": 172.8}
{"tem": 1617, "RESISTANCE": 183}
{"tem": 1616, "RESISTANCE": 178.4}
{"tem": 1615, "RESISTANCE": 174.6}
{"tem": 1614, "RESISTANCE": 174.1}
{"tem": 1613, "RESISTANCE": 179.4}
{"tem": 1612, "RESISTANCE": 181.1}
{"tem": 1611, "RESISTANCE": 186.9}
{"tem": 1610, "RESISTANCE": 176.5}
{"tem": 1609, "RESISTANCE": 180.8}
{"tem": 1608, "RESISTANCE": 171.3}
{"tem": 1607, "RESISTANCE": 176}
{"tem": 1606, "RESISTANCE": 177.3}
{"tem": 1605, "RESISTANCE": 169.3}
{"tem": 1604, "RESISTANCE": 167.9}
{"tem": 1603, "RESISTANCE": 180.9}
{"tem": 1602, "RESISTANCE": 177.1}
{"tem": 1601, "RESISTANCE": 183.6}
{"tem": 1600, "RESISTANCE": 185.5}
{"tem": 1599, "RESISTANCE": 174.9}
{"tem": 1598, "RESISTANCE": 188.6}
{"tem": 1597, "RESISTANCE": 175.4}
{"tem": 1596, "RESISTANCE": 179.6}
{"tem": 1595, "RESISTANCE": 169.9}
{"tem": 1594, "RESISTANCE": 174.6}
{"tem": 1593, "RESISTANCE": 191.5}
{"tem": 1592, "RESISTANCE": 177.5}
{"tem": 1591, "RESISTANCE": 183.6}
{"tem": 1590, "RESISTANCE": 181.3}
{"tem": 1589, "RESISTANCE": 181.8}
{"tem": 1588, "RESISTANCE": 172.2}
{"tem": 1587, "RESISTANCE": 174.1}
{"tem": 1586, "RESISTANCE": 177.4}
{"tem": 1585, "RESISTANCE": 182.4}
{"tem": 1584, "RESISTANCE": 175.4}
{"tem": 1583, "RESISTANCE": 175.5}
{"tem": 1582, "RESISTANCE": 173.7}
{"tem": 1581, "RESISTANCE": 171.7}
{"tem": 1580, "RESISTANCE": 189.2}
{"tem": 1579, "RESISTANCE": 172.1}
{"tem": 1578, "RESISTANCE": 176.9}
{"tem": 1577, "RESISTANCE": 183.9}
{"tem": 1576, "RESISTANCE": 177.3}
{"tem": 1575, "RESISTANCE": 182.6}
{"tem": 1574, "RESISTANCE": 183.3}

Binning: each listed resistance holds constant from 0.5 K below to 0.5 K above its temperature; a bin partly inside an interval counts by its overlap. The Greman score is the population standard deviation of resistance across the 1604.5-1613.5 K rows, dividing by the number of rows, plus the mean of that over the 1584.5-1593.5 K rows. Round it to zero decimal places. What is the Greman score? 185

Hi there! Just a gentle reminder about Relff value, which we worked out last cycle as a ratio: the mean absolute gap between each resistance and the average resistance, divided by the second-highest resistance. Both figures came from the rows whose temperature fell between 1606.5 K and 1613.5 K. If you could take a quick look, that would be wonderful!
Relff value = 0.020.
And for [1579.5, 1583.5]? 0.033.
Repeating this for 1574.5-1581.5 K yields 0.029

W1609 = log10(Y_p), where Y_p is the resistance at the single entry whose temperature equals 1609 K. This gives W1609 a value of 2.257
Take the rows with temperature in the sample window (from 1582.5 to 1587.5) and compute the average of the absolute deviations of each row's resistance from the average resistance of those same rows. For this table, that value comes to 2.4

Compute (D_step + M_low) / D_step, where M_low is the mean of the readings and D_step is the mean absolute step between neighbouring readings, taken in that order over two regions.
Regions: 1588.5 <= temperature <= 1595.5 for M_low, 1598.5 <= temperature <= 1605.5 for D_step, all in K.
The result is 30.0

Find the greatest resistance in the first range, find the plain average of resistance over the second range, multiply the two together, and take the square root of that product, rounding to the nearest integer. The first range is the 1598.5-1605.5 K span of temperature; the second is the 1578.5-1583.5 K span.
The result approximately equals 181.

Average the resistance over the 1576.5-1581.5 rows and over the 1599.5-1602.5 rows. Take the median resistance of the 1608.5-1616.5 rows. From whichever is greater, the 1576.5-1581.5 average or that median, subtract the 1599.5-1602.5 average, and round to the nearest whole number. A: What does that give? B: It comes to -3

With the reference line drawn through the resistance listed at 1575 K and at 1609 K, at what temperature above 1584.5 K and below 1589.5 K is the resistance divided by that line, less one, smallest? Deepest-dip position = 1588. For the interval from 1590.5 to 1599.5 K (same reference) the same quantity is 1595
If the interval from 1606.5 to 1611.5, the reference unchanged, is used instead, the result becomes 1608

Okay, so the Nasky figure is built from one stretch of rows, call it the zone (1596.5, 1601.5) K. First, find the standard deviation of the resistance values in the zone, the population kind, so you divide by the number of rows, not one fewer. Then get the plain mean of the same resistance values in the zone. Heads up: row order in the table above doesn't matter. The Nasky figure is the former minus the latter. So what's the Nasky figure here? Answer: -176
